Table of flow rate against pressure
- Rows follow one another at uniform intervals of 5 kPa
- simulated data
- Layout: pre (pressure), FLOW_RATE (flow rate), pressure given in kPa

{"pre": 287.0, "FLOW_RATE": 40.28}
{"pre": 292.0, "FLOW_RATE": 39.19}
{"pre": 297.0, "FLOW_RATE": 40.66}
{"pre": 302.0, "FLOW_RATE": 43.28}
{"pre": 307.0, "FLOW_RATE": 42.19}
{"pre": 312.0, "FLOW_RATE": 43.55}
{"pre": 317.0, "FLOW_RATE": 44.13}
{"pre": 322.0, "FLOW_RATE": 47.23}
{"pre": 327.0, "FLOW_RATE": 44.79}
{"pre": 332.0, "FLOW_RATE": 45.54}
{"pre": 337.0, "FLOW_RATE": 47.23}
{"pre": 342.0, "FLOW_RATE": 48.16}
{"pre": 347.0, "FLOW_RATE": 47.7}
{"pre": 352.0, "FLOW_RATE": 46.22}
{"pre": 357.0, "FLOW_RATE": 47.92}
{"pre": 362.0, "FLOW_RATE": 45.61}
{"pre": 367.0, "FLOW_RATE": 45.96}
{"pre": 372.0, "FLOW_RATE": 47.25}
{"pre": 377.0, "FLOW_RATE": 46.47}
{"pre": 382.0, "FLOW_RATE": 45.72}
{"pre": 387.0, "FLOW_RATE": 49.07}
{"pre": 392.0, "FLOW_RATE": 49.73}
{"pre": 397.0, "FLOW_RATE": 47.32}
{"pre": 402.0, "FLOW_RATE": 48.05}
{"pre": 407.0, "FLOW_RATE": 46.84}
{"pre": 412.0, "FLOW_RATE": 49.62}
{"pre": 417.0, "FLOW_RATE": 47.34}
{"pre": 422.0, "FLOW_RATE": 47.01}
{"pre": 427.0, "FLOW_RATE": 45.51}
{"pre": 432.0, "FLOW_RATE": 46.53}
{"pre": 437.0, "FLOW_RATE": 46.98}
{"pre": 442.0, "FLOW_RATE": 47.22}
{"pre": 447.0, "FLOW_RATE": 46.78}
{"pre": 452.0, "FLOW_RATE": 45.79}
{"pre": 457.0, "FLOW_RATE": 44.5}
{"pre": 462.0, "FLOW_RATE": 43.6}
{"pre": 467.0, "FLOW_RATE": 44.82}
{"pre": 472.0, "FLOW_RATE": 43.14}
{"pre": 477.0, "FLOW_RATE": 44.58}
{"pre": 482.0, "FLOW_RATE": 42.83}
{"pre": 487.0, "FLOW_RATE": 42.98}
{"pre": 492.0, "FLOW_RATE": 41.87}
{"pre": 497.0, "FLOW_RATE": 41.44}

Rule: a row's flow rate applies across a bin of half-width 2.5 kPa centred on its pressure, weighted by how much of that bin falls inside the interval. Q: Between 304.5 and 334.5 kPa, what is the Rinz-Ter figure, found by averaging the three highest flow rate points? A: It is 45.9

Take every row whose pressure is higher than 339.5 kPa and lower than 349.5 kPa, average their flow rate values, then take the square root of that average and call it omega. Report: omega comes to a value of 6.92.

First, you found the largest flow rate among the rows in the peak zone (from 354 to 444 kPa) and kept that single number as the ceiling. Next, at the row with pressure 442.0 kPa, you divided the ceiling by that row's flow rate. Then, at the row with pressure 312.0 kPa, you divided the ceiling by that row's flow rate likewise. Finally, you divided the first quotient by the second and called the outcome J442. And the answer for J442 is 0.92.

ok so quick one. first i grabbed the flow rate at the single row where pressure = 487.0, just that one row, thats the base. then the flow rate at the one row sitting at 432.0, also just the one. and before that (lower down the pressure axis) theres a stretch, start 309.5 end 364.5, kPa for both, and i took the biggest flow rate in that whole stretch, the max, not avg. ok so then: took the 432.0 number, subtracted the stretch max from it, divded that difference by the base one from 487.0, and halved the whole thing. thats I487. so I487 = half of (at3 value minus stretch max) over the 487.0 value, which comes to -0.02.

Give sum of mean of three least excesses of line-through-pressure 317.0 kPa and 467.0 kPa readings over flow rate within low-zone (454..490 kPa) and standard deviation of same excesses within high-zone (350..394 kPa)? 2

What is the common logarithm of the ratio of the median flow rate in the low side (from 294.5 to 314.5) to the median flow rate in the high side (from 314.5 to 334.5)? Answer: -0.024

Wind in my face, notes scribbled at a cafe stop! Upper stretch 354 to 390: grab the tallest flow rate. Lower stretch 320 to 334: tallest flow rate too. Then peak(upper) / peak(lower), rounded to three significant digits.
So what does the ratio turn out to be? 1.04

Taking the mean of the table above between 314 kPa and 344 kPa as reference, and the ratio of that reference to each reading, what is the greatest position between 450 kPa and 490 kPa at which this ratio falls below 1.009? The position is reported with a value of 452.0 kPa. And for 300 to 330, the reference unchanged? 322.0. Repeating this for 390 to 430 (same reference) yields 422.0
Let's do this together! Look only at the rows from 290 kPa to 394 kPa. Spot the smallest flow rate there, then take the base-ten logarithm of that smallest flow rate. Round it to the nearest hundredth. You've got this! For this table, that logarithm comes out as 1.59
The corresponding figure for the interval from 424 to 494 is 1.62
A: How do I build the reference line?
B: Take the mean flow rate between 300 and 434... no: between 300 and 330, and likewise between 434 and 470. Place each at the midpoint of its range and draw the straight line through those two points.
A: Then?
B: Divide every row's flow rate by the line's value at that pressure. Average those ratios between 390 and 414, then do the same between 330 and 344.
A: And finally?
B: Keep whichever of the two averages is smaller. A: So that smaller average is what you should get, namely 1.06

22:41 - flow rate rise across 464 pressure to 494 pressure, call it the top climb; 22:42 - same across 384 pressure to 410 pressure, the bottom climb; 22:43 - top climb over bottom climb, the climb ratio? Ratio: 1.3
